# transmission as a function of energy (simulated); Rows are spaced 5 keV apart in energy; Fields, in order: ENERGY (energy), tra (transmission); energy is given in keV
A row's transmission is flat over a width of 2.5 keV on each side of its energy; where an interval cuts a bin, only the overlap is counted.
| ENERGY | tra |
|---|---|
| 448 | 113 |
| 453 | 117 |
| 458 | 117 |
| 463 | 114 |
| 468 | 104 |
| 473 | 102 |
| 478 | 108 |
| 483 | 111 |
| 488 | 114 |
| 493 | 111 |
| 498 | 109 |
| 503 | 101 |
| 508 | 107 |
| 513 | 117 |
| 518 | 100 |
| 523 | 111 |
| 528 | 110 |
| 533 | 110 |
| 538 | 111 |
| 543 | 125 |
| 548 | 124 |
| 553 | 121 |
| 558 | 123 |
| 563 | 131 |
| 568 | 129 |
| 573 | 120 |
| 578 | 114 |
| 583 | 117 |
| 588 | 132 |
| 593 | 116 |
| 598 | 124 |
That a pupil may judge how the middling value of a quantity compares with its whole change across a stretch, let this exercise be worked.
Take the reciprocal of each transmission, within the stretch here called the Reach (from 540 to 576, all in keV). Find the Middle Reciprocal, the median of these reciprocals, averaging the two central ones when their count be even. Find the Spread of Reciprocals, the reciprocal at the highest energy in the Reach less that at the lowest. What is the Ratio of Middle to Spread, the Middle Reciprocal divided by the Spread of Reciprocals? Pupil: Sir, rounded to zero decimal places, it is 24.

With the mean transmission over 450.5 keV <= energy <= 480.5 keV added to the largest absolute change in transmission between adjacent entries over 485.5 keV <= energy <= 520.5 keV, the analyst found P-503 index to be 127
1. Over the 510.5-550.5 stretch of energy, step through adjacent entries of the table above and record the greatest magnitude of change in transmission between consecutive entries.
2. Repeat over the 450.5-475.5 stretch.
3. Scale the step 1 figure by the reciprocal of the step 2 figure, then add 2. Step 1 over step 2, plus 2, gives 3.7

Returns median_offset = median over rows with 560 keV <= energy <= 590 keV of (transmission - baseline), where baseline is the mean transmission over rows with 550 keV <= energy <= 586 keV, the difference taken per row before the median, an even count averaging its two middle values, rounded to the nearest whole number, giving 2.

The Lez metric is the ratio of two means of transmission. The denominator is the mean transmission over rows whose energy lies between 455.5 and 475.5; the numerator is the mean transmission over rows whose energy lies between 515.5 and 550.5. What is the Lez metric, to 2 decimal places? 1.03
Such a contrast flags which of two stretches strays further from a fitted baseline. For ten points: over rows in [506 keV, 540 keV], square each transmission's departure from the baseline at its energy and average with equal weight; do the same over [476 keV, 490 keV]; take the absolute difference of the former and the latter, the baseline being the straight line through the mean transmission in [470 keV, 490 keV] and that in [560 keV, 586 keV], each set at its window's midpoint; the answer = 46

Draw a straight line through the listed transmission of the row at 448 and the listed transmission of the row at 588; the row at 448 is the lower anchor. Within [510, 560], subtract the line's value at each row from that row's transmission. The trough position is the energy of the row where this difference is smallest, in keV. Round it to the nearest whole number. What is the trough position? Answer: 518 keV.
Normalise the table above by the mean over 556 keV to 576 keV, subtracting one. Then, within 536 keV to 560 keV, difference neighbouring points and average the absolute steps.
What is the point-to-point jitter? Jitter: 0.040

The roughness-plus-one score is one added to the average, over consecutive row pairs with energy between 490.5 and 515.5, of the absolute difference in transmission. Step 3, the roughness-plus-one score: 7.5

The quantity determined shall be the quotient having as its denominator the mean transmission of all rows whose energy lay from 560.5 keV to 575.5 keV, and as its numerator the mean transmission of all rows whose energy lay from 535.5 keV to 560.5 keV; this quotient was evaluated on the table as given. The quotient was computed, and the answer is 0.95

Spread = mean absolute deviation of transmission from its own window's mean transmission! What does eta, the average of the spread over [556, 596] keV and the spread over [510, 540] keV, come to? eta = 4.6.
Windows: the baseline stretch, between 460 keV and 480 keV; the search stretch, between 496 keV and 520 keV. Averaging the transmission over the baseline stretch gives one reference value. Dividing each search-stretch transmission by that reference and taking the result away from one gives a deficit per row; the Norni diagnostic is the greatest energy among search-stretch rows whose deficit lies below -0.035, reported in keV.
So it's 513 keV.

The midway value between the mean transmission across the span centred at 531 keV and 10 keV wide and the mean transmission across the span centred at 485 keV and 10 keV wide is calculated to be 111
